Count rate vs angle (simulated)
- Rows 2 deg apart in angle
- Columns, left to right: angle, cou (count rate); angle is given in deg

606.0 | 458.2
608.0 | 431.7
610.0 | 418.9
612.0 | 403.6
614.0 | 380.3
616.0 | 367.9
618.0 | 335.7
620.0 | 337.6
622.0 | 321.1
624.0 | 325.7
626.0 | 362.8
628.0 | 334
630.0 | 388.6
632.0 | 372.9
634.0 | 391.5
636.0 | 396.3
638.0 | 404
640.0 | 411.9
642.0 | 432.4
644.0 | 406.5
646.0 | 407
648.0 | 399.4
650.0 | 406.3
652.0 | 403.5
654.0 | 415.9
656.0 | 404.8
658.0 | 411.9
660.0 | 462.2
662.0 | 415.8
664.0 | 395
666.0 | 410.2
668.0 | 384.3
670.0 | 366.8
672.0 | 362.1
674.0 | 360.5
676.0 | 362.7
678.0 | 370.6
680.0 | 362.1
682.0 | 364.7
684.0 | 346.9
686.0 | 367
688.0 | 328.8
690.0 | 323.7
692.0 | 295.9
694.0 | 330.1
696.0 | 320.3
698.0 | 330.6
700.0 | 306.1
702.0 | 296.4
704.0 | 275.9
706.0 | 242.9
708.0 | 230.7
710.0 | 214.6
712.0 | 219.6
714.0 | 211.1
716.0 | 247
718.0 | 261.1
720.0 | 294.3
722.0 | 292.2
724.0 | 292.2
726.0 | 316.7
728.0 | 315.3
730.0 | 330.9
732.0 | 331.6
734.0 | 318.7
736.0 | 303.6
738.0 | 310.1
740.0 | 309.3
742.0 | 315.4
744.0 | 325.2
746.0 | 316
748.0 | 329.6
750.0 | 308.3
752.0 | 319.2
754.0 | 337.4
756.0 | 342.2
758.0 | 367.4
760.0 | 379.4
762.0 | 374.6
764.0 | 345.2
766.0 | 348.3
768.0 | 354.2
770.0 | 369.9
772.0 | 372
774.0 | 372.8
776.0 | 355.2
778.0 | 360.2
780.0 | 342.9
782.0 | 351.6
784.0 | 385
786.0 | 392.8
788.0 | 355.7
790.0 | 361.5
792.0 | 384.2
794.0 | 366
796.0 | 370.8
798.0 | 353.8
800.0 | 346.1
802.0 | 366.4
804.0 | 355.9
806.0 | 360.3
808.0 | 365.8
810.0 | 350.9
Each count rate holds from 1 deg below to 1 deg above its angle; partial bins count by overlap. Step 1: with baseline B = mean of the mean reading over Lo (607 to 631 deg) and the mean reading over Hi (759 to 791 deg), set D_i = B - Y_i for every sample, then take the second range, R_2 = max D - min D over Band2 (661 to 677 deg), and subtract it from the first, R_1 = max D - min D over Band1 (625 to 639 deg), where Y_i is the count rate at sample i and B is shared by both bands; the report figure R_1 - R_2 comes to 15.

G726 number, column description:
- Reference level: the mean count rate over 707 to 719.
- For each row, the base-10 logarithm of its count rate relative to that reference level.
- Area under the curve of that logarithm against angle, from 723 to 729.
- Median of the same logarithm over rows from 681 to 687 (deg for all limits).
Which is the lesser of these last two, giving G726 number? 0.199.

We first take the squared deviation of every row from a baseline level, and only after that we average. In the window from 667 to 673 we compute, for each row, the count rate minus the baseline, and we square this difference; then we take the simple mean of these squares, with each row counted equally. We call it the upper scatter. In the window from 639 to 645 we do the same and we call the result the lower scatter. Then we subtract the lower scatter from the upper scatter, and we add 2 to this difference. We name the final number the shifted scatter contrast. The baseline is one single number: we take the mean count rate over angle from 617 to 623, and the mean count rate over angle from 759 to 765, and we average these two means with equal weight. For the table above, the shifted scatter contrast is -4165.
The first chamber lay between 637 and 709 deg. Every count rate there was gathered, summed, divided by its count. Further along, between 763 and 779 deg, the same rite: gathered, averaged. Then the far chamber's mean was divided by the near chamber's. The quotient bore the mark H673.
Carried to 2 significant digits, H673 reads 0.99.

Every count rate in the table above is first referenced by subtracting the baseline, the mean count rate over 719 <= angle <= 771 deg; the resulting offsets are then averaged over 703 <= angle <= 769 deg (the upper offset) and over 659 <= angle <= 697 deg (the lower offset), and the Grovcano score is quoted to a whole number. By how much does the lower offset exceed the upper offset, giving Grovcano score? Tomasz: 59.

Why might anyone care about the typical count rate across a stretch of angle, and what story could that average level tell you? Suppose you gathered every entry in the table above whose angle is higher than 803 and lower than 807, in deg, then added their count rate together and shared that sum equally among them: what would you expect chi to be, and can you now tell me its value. 358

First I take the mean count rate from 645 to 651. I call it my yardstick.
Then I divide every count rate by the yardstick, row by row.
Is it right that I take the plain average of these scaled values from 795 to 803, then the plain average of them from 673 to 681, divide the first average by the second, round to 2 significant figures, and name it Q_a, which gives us 0.99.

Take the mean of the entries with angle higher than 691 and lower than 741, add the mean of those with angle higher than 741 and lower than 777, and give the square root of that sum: 25.2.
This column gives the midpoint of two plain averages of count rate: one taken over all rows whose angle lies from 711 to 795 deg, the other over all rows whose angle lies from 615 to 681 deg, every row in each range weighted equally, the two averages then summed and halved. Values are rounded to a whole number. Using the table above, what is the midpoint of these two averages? 358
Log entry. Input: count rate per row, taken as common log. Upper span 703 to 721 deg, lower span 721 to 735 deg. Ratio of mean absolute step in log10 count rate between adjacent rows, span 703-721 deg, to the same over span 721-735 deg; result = 2.8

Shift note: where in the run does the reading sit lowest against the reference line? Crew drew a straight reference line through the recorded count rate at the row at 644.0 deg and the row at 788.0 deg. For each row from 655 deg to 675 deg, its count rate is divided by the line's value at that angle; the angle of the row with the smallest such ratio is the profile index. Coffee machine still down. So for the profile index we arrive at 674.0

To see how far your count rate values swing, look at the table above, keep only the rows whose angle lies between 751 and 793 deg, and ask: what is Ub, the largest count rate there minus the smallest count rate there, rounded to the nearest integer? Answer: 74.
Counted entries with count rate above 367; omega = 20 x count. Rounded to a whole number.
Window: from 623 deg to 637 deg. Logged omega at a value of 80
